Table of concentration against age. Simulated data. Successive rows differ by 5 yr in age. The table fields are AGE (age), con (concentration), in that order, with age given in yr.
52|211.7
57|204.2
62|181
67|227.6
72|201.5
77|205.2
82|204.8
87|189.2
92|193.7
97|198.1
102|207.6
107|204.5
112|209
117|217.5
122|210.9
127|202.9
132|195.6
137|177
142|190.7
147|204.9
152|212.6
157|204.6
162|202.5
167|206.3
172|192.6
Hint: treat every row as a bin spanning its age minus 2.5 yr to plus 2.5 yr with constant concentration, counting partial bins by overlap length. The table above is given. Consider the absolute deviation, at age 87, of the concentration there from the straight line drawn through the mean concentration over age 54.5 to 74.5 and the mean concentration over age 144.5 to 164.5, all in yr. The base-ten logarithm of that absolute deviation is 1.2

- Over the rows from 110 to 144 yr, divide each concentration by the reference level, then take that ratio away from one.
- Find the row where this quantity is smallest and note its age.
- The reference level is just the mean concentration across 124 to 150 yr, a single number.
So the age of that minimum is 117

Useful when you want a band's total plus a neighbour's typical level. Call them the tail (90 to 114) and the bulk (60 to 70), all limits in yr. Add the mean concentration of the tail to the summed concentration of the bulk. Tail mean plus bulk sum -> 611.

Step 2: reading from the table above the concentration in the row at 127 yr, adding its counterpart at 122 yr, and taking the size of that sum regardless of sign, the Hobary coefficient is 414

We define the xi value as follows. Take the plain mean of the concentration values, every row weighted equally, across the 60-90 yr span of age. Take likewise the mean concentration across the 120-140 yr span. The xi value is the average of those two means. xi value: 199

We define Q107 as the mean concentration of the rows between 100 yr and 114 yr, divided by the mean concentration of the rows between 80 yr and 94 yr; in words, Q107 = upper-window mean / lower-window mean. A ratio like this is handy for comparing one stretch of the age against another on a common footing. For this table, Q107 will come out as 1.06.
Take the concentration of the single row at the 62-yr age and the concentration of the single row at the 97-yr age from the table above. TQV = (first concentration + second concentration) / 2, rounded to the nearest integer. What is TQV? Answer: 190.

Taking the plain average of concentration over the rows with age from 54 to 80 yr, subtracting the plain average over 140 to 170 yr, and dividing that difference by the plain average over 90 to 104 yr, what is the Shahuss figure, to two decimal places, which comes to 0.00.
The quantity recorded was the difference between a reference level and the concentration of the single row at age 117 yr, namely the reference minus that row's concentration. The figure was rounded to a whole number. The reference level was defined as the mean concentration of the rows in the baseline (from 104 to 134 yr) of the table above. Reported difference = -11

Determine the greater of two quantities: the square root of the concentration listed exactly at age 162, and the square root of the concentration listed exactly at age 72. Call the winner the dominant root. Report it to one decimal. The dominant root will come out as 14.2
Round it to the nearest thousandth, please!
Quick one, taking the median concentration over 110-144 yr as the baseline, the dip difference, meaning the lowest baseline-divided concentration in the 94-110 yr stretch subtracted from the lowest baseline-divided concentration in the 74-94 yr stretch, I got -0.044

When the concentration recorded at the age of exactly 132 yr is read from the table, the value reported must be 195.6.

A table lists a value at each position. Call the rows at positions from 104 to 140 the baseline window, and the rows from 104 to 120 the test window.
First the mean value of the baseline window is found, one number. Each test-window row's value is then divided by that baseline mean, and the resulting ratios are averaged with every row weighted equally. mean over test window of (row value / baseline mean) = 1.039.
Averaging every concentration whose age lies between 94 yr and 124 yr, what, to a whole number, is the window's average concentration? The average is 208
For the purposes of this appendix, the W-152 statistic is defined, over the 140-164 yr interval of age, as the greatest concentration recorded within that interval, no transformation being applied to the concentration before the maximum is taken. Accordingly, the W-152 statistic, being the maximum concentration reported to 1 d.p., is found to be 212.6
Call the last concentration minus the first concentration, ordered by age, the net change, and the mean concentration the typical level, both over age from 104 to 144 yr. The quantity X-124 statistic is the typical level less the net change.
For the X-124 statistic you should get 215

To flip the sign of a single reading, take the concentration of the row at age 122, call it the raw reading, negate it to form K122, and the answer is -211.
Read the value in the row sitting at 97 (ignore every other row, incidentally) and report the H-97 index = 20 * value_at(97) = 3962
